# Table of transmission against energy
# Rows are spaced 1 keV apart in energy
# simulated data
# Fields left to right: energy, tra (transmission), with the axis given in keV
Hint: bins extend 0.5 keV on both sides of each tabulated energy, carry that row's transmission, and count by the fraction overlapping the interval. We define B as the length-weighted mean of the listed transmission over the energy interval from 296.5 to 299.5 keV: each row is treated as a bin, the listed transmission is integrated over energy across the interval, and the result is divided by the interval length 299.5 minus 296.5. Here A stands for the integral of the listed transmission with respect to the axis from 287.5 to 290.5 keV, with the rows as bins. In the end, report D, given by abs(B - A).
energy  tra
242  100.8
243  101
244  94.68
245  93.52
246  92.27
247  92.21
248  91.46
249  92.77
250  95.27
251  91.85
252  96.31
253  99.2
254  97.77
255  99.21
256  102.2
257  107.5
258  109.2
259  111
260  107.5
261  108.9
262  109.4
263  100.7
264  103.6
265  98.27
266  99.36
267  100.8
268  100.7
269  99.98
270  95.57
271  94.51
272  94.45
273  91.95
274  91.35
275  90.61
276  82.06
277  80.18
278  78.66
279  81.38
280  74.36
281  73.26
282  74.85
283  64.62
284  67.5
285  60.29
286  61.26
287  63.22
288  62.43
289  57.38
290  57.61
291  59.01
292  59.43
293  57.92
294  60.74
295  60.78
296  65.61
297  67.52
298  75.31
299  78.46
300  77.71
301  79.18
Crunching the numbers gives 104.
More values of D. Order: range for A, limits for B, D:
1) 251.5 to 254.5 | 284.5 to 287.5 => 232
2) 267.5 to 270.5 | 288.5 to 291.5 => 238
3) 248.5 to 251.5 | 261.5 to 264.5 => 175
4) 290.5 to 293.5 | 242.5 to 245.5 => 80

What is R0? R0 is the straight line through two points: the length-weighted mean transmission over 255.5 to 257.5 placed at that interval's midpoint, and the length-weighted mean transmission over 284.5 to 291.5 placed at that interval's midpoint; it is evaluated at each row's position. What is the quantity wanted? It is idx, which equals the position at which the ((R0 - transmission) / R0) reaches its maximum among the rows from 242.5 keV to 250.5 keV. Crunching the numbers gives 246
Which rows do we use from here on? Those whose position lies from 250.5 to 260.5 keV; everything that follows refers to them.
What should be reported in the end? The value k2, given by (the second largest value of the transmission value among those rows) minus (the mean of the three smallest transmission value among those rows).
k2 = 13.9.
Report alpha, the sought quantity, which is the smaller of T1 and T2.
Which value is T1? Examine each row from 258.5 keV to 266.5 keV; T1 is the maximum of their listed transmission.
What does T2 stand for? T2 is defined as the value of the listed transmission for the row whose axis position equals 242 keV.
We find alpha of 101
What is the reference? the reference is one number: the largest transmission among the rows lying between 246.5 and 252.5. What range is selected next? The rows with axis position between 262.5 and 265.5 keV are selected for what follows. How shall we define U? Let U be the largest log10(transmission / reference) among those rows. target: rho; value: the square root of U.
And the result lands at 0.18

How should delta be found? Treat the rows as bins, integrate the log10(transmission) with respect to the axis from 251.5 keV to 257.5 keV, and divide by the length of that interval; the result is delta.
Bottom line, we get 2.00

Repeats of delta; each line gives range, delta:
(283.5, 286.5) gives 1.80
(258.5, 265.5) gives 2.02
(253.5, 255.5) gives 1.99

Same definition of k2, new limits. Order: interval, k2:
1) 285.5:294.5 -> 4.8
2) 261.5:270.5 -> 5.9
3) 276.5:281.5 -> 4.8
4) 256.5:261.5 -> 1.2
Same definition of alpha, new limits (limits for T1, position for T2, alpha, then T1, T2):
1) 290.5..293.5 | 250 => 59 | 59.43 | 95.27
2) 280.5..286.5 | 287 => 63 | 74.85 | 63.22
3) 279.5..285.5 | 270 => 75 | 74.85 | 95.57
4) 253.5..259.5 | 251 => 92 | 111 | 91.85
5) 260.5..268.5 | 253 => 99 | 109.4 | 99.2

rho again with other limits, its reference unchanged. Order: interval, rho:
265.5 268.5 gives 0.14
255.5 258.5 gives 0.23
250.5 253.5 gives 0.11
